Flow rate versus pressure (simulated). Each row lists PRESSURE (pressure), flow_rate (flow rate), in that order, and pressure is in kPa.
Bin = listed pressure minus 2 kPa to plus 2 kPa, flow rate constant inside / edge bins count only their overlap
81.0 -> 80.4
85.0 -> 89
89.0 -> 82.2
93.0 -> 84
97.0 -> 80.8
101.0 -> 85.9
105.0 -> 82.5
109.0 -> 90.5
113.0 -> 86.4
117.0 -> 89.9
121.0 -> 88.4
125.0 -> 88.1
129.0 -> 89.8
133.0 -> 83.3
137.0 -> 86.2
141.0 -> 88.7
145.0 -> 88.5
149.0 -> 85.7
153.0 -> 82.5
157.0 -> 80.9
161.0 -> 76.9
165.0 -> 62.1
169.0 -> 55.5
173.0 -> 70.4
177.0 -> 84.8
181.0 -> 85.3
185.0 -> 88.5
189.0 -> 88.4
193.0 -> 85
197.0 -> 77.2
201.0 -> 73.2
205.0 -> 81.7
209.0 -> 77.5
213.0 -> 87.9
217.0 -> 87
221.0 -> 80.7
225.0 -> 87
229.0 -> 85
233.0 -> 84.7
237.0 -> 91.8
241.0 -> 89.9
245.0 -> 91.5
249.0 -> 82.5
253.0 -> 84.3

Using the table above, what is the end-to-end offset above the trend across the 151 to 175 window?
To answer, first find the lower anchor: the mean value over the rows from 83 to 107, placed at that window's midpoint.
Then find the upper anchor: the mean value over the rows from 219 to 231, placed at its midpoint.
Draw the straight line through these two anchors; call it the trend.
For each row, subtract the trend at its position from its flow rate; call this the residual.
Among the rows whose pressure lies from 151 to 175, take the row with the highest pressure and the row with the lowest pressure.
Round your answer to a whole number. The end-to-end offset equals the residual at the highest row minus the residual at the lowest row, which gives -12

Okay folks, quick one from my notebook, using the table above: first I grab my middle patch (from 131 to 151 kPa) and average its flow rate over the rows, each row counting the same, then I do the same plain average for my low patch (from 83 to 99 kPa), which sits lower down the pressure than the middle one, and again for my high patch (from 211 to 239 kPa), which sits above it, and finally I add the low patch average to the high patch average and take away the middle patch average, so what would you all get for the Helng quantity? 84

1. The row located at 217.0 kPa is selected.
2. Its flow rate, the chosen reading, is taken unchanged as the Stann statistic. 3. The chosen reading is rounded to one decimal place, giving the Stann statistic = 87.0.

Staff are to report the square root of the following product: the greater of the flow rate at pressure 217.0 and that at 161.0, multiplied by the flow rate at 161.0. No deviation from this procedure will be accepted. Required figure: 81.8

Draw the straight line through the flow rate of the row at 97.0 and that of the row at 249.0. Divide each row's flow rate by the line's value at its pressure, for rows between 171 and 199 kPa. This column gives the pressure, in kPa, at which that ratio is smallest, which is 173.0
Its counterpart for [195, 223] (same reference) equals 201.0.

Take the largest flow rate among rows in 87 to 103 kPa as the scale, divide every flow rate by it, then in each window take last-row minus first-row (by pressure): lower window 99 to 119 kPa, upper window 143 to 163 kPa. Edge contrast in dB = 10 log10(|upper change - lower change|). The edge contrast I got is -7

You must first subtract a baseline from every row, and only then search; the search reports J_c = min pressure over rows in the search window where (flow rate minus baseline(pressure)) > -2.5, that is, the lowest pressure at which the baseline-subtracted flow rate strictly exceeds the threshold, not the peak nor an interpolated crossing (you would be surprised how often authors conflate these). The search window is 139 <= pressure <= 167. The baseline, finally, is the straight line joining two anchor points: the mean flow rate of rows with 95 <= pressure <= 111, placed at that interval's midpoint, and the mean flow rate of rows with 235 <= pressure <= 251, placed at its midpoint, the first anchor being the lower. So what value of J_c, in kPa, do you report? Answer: 141.0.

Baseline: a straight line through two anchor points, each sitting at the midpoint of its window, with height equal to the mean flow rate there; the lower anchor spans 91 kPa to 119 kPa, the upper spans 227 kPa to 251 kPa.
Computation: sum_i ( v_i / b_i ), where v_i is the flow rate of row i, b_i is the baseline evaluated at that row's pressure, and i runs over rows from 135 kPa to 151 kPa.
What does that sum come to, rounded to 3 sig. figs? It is 4.05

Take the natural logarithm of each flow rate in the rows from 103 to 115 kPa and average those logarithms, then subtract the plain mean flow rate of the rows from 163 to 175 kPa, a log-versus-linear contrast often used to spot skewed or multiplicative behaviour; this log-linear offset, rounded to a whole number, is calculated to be -58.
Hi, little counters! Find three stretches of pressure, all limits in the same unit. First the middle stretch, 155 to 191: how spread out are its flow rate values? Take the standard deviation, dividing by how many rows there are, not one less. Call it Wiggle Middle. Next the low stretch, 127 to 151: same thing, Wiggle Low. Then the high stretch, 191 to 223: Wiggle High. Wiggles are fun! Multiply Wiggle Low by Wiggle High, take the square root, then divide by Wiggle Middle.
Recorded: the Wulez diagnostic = 0.29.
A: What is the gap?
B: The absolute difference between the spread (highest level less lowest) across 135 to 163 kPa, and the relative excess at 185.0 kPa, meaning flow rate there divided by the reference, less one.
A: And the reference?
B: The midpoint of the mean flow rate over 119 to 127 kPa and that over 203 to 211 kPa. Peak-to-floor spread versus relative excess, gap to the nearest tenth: 11.7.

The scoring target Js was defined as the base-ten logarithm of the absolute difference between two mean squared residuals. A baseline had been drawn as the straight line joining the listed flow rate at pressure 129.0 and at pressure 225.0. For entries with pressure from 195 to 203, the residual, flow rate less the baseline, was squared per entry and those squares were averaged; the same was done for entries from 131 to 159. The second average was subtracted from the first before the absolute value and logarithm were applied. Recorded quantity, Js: 2.1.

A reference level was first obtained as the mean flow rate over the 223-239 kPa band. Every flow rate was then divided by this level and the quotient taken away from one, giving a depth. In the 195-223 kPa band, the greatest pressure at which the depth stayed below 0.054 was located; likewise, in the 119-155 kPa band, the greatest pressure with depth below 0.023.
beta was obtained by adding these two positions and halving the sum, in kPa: 183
